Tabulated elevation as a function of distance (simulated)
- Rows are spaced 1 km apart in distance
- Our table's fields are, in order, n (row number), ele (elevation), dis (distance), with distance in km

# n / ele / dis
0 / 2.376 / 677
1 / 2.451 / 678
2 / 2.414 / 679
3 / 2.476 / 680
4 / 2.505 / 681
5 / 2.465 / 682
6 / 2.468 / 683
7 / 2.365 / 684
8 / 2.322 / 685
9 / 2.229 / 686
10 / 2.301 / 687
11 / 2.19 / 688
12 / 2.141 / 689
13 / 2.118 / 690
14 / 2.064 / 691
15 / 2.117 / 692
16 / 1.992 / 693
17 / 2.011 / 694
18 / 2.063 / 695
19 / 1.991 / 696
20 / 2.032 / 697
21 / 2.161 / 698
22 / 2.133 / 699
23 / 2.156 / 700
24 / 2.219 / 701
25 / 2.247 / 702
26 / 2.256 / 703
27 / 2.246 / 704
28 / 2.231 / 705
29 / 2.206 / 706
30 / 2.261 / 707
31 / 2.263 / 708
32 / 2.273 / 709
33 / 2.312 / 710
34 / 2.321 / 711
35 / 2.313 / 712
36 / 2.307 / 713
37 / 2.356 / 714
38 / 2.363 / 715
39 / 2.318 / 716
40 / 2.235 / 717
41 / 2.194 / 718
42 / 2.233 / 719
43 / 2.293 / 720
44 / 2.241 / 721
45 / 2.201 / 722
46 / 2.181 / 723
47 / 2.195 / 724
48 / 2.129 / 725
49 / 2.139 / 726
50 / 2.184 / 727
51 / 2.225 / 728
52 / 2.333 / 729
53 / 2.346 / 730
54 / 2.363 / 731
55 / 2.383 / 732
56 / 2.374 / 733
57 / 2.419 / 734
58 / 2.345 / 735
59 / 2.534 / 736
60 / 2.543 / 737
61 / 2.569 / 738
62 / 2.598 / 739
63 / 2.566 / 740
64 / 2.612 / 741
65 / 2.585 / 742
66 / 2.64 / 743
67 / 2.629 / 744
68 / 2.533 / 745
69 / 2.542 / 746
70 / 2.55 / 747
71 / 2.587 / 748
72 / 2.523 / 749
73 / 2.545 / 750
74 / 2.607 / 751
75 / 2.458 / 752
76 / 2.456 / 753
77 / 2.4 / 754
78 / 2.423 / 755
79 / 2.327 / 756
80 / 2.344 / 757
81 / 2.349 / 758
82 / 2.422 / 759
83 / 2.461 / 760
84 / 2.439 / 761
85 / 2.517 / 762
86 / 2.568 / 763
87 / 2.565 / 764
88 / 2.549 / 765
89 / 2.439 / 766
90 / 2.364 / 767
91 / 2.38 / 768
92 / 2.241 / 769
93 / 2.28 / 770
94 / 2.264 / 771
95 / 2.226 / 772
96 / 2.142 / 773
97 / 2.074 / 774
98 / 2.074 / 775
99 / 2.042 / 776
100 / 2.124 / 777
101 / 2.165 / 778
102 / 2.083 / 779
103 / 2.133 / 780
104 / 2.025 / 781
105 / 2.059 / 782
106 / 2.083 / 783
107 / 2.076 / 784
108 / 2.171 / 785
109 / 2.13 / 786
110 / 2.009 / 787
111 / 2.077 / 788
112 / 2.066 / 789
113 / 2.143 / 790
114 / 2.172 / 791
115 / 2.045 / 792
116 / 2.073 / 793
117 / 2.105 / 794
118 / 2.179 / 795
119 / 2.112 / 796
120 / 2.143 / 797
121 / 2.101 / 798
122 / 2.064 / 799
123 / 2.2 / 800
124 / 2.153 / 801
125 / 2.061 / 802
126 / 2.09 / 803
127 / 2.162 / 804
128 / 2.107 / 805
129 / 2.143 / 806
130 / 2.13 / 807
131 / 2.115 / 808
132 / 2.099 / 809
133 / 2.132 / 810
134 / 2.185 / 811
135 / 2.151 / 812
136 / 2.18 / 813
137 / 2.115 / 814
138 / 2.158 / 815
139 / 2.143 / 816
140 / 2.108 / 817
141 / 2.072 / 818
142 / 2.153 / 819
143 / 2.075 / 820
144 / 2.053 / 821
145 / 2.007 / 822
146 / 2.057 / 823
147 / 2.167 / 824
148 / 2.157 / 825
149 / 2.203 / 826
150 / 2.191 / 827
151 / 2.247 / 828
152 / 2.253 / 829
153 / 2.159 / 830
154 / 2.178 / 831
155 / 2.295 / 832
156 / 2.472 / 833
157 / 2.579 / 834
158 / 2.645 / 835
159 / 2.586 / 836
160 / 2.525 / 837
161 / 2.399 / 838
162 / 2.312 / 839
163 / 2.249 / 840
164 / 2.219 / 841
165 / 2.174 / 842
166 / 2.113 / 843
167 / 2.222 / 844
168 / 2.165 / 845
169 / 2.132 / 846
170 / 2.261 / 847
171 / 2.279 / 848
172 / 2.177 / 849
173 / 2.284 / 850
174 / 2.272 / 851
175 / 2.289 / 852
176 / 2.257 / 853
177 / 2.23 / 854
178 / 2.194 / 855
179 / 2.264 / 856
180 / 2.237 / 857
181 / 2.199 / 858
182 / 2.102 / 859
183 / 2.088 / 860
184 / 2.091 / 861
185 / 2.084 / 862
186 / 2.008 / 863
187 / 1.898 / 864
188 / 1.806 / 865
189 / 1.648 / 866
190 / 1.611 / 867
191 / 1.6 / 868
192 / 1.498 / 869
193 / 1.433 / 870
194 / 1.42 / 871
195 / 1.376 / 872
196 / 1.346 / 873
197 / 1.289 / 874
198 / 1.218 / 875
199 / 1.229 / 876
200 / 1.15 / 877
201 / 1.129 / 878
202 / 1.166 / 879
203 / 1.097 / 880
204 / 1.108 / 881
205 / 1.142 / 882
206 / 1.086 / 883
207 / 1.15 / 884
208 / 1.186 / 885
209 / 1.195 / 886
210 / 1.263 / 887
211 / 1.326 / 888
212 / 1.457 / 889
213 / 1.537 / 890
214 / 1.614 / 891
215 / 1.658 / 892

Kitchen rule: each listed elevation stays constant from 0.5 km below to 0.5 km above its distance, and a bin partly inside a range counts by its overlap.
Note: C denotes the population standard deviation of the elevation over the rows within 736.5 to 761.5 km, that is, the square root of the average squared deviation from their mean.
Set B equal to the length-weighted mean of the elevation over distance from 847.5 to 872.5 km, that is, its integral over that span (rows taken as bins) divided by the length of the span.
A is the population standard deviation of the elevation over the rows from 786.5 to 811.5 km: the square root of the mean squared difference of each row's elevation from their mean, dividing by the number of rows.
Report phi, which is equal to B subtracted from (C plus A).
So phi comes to -1.8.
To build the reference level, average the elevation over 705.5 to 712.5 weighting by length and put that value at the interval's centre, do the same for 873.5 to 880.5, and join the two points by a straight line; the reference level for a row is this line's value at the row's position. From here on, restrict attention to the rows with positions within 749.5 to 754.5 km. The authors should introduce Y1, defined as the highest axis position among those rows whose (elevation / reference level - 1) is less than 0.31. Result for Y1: 754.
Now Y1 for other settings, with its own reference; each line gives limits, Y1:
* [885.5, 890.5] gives 888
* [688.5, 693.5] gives 693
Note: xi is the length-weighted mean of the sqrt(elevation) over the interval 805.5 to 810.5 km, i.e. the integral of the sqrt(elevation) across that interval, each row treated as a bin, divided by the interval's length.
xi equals 1.46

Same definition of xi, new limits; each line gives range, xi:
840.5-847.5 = 1.48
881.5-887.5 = 1.08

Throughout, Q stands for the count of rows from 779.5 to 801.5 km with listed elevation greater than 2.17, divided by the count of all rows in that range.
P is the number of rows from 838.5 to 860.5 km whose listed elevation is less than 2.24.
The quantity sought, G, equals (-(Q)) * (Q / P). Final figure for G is -0.003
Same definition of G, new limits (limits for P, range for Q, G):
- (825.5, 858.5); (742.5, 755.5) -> -0.067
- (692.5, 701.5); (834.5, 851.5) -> -0.075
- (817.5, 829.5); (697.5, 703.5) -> -0.025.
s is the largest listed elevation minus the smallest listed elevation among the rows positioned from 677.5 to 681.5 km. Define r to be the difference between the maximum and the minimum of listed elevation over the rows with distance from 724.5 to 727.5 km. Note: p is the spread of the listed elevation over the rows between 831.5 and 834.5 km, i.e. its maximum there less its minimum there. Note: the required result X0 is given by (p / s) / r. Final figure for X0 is 57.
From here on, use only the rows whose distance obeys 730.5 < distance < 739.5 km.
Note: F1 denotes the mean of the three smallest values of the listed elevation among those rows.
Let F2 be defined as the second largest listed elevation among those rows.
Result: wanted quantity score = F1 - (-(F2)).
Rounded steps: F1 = 2.36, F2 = 2.569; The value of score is 4.9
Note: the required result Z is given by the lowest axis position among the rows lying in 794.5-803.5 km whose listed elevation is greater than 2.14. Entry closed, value 795 km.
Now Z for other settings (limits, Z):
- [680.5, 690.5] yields 681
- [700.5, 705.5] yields 701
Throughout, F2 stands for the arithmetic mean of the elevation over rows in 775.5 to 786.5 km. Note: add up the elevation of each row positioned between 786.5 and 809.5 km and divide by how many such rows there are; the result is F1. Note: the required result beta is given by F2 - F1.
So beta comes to -0.01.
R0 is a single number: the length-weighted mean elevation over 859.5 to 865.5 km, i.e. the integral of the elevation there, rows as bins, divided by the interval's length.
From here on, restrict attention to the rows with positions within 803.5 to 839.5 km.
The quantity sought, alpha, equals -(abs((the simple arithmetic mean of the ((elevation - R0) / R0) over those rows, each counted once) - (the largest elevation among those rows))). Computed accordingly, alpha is -2.54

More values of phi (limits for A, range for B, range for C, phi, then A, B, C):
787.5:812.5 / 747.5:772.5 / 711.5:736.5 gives -2.3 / 0.04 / 2.43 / 0.095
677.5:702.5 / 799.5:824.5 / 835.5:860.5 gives -1.8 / 0.16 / 2.12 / 0.114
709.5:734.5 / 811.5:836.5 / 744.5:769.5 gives -2.0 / 0.08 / 2.22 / 0.093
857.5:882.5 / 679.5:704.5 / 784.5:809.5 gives -1.8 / 0.37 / 2.21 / 0.046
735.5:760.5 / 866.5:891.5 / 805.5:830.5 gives -1.2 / 0.09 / 1.31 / 0.057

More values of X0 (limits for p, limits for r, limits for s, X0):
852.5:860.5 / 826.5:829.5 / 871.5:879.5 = 11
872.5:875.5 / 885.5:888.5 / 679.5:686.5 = 4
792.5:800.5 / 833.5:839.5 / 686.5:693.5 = 1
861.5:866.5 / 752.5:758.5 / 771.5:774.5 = 22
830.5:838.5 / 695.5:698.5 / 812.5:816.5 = 42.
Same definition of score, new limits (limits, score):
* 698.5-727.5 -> 4.5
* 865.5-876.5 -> 2.9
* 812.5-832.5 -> 4.3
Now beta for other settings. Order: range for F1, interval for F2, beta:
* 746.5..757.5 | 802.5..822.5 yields -0.36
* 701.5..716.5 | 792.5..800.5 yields -0.16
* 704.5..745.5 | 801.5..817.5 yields -0.22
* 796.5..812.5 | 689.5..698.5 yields -0.07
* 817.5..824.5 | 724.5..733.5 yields 0.19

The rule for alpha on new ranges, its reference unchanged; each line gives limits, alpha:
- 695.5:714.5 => -2.24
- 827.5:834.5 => -2.42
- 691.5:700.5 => -2.12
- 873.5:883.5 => -1.71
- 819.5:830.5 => -2.18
